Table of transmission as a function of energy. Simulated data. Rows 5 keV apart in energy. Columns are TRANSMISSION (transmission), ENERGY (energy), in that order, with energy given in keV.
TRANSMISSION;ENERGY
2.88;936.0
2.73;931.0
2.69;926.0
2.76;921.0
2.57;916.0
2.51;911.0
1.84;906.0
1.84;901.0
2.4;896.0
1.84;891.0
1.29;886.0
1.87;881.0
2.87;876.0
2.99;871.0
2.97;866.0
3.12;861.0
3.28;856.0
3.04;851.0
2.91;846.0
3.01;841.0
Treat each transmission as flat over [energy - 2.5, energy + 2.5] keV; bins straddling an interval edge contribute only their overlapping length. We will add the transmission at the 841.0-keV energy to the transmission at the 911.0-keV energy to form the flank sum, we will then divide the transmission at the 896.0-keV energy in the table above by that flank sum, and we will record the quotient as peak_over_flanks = 0.43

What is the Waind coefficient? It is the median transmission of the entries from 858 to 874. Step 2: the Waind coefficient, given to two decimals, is 2.99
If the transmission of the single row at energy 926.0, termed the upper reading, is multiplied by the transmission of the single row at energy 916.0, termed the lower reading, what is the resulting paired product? 6.9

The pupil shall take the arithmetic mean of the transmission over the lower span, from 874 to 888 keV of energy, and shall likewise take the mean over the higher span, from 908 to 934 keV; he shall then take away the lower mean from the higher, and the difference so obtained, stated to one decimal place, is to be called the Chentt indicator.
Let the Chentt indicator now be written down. 0.6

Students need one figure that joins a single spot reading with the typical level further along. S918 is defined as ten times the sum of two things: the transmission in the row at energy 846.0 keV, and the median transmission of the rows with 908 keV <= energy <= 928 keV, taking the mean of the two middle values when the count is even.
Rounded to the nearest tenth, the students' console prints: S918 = 55.4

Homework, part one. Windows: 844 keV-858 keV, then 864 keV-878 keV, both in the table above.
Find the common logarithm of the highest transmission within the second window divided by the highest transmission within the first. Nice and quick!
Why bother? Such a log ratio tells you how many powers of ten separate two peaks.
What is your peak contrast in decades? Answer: -0.040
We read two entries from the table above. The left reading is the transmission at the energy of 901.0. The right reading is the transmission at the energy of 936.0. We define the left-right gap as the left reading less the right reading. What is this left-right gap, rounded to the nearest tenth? -1.0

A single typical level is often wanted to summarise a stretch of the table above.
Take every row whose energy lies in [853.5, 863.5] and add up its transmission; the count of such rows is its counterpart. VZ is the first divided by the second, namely 3.20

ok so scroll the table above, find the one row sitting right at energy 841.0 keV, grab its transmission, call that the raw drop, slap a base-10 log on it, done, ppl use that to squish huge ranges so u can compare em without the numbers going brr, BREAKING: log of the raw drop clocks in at 0.479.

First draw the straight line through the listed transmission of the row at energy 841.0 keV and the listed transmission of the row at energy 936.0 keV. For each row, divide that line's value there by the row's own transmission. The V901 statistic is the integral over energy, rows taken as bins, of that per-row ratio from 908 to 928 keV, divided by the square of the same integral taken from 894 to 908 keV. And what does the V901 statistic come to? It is 0.05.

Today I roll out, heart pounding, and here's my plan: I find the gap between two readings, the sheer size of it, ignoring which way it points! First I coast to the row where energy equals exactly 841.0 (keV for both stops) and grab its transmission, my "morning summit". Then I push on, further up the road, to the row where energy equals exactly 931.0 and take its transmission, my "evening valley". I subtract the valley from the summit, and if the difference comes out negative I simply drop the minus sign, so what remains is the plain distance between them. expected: 0.28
